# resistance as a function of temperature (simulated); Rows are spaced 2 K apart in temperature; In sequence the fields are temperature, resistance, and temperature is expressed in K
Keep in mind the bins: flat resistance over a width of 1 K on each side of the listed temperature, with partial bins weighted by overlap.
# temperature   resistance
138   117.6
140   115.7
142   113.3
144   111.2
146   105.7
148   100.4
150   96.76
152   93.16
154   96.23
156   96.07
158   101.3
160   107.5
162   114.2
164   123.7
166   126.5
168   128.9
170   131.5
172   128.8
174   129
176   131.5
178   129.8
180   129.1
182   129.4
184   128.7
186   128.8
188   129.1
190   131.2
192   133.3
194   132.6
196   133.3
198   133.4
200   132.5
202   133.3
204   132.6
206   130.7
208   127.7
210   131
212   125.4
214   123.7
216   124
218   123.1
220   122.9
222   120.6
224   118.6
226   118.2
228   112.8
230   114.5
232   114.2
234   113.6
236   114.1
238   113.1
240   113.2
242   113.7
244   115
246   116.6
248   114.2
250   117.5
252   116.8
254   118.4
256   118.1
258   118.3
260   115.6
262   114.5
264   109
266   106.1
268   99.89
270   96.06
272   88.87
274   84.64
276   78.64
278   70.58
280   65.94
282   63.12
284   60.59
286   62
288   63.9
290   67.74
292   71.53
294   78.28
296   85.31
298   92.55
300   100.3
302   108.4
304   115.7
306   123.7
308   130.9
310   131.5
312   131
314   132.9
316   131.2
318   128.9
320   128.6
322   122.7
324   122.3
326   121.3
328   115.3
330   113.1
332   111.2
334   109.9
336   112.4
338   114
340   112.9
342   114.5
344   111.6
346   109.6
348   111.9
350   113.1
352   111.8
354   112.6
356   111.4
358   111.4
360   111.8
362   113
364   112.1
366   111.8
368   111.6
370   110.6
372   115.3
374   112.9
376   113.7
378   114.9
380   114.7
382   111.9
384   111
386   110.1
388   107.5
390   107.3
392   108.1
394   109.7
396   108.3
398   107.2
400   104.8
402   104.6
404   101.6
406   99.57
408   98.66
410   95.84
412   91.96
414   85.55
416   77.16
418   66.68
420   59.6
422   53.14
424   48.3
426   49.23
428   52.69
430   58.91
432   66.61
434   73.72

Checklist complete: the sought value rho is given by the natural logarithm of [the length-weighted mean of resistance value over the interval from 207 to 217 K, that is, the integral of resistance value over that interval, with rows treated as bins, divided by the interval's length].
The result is 4.84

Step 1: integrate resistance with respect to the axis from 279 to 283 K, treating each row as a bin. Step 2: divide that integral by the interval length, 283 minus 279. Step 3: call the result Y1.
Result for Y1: 65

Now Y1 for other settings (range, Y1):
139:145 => 113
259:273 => 104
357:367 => 112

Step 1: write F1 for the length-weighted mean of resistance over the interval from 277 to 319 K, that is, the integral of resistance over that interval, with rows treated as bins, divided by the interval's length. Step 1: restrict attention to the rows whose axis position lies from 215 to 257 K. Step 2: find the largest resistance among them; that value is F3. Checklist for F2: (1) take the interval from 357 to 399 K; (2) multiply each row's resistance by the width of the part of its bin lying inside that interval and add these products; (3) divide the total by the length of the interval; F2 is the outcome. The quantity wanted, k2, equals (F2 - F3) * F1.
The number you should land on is -1230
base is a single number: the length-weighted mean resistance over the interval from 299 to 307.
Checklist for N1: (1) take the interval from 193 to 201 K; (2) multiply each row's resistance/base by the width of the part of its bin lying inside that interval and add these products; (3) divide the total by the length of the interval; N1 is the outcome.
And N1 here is 1.19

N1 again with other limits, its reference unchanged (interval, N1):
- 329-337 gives 1.00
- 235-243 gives 1.01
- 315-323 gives 1.14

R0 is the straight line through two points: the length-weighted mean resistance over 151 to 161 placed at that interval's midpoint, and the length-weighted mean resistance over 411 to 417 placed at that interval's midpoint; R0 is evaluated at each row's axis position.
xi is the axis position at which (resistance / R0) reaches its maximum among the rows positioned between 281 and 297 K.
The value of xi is 296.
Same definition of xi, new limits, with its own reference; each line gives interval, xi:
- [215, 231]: 216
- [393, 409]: 394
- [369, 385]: 378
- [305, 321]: 314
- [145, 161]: 160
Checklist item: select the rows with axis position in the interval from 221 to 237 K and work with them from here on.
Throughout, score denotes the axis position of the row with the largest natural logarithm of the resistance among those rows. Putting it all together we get 222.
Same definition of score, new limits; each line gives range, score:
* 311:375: 314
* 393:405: 394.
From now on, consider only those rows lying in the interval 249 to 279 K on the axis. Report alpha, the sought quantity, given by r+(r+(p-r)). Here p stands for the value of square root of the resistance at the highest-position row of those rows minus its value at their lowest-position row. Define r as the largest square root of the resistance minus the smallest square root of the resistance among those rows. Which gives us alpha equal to 0.04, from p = -2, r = 2.5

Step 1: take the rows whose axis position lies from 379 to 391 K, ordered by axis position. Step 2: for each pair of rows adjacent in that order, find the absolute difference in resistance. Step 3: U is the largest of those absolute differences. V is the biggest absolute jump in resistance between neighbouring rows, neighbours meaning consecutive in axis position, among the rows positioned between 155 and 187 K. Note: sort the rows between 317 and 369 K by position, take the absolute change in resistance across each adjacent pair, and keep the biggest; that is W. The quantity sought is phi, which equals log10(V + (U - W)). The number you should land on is 0.80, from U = 2.8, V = 9.5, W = 6.0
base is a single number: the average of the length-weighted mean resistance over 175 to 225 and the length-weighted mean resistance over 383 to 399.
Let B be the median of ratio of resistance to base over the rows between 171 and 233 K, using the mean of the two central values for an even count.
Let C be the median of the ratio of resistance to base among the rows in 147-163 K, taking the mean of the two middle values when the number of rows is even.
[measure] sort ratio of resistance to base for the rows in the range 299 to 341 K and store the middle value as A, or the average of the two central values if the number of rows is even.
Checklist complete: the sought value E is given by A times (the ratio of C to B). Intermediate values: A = 1.02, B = 1.09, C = 0.83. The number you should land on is 0.78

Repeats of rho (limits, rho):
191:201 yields 4.89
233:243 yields 4.73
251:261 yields 4.77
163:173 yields 4.85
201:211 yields 4.88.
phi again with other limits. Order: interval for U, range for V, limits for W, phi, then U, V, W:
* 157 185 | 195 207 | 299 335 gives 0.52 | 9.5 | 1.9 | 8.1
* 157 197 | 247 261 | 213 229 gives 0.87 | 9.5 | 3.3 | 5.4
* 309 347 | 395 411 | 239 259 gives 0.76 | 6.0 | 3.0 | 3.3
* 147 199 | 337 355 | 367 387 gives 0.89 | 9.5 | 2.9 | 4.7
